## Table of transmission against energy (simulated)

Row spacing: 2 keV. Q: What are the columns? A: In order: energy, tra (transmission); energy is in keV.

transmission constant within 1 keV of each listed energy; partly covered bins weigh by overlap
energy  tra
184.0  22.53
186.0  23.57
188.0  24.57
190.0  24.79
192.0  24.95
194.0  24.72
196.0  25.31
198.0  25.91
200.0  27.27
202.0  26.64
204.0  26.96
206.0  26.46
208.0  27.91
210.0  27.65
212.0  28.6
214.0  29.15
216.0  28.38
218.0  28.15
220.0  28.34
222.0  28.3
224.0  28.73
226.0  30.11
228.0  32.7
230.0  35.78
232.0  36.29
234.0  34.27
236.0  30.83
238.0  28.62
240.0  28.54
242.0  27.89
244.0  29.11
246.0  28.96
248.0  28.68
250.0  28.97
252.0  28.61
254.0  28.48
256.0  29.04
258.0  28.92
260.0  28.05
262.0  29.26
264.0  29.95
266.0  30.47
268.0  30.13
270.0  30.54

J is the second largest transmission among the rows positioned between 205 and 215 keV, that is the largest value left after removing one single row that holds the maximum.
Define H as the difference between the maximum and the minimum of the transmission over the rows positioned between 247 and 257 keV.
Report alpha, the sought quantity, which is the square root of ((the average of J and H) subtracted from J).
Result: 3.74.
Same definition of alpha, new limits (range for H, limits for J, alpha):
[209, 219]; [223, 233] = 4.14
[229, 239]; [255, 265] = 3.29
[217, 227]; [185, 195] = 3.38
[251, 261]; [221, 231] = 3.98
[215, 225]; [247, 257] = 3.77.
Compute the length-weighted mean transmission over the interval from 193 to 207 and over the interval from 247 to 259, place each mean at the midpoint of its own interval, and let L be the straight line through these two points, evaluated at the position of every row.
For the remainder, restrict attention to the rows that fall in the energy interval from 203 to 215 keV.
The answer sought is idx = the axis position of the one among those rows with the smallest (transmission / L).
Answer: 206.0 keV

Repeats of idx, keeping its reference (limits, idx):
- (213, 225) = 222.0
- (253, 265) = 260.0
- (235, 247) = 242.0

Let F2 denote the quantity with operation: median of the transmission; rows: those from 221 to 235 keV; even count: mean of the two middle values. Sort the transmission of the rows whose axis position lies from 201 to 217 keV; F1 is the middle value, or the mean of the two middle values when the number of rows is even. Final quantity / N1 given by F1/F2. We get 0.85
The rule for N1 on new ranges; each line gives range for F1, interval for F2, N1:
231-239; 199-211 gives 1.20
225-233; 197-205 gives 1.28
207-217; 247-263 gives 0.99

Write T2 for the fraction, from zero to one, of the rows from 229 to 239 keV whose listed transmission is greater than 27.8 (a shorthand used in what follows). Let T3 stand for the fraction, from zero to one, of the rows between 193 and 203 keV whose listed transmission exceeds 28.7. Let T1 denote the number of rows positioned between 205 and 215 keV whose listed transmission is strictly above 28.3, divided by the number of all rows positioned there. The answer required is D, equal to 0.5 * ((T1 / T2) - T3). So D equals 0.20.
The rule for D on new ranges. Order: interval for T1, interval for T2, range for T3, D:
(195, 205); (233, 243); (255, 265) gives -0.40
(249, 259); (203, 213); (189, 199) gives 1.25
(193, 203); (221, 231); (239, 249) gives -0.20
